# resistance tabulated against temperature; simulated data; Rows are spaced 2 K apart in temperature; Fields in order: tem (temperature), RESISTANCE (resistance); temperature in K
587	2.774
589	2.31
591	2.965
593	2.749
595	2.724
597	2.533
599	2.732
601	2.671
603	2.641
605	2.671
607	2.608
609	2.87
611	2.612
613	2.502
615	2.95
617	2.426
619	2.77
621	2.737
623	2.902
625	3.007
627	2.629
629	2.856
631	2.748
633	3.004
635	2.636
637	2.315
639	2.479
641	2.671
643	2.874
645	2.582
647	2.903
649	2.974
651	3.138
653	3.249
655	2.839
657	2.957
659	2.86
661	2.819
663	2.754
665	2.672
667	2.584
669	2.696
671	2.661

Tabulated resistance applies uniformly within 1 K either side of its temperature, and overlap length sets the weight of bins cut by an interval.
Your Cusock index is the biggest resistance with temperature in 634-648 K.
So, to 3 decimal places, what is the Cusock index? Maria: 2.903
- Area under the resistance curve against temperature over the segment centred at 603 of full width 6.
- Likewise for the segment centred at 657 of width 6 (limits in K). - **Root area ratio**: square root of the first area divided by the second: 0.96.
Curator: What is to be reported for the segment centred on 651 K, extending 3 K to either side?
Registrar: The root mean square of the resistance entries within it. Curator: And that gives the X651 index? 3.12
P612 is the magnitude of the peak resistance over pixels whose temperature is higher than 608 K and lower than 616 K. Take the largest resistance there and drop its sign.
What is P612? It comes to 2.95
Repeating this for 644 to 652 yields 3.14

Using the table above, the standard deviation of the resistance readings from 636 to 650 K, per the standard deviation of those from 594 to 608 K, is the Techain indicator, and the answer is 3.5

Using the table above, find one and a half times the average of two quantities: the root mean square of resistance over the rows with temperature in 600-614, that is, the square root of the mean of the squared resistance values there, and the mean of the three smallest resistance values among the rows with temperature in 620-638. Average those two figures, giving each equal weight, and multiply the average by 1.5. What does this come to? 3.89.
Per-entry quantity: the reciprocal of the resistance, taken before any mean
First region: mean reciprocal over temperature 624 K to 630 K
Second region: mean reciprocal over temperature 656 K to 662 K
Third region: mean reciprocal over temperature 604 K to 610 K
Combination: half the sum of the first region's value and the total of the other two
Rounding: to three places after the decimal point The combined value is 0.535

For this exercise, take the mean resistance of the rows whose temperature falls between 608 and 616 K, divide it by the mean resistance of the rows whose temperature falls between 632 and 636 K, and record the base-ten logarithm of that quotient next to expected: -0.014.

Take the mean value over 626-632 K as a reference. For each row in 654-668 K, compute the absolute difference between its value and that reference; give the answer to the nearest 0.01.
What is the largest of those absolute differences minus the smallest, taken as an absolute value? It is 0.20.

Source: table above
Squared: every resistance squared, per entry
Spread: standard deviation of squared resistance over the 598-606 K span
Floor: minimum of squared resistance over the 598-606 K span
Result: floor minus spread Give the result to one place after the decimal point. 6.8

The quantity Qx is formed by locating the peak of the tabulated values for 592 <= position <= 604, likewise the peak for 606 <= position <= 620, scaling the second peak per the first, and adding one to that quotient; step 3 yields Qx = 2.07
